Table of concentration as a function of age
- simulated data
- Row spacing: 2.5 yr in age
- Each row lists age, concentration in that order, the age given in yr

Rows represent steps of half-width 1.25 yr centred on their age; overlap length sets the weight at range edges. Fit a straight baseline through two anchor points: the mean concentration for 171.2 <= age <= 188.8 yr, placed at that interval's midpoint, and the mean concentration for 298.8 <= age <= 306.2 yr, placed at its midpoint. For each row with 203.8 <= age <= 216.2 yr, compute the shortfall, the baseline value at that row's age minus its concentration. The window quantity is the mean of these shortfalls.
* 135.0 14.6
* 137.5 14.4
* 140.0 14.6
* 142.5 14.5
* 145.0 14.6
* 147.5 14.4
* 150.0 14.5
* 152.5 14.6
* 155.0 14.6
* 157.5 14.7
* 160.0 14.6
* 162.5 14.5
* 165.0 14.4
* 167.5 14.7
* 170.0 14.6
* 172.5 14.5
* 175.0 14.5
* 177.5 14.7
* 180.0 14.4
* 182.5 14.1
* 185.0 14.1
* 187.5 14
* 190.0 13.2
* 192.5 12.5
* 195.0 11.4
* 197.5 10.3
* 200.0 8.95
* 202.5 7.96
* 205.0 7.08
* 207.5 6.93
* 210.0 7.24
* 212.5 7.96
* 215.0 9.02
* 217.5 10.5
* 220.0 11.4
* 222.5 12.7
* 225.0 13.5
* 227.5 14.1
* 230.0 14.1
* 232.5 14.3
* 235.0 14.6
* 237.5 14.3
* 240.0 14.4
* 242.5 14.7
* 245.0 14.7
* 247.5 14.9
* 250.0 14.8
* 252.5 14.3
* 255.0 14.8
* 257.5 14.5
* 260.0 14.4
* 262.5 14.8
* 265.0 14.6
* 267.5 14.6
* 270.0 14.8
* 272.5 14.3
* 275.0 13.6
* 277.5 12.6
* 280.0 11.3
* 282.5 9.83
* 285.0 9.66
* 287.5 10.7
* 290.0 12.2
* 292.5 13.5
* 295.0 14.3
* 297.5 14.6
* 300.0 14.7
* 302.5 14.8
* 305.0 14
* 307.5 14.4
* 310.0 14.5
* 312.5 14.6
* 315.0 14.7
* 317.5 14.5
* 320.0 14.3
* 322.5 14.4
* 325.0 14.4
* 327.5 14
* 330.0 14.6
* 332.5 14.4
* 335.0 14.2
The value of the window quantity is 7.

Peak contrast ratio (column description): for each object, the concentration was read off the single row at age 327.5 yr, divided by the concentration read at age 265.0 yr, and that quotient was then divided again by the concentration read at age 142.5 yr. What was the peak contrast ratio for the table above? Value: 0.07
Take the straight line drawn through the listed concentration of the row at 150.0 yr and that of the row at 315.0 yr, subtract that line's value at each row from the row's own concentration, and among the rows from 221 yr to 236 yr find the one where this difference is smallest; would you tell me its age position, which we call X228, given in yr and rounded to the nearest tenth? 222.5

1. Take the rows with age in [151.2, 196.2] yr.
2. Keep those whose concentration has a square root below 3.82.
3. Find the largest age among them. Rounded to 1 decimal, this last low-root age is 195.0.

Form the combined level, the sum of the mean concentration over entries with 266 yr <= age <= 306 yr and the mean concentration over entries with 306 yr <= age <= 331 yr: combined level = 27.53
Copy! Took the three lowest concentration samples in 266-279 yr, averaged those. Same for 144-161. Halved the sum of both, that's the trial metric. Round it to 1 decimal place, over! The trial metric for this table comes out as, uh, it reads 14.0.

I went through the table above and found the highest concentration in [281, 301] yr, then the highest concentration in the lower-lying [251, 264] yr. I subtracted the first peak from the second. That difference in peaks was 0.10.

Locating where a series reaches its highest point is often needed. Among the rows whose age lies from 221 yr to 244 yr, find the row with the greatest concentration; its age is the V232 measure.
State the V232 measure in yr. 242.5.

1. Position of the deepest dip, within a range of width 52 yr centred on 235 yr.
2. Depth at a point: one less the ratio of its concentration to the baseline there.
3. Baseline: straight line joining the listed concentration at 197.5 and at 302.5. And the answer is 210.0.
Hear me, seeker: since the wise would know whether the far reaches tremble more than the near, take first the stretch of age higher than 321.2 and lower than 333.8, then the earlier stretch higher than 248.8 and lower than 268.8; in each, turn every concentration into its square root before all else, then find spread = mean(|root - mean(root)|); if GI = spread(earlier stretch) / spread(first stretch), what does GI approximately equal 1.0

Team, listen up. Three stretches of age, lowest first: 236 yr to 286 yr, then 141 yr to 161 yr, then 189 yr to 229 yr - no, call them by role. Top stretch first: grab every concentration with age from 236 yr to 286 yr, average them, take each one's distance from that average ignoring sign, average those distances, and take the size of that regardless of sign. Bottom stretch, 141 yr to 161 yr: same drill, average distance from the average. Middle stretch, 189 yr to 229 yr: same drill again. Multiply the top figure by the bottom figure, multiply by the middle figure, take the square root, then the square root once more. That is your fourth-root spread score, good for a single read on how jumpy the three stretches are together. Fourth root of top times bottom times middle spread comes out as 0.65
